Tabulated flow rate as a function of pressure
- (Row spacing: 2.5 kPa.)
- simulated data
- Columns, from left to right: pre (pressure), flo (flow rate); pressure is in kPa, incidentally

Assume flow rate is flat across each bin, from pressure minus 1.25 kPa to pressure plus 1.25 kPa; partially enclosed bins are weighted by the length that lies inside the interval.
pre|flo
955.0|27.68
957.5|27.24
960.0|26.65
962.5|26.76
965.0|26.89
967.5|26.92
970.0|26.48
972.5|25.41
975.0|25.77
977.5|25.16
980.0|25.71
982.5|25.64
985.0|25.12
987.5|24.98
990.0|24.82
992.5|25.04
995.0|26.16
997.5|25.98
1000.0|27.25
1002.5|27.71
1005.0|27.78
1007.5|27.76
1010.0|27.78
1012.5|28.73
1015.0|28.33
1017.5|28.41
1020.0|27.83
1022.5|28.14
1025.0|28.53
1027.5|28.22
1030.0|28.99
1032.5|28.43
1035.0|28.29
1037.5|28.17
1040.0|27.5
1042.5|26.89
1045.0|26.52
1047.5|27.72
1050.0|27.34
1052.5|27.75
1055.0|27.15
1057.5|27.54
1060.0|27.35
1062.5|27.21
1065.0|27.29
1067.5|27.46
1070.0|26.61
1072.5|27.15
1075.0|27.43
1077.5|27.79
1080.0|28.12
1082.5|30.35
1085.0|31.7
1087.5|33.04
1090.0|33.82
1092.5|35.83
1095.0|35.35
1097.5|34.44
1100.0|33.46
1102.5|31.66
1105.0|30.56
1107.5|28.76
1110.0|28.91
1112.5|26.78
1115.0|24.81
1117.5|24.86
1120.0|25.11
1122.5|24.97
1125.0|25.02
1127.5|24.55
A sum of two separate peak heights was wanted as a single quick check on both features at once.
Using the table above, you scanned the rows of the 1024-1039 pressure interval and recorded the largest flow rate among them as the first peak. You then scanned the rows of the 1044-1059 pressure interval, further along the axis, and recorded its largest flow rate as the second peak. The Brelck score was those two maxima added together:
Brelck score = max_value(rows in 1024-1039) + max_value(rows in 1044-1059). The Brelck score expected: 56.7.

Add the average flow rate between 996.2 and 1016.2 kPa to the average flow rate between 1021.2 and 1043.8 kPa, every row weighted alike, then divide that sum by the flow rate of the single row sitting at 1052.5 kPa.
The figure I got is 2.0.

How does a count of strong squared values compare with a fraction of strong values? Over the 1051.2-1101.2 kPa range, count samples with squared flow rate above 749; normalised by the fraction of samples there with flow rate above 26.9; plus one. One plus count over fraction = 16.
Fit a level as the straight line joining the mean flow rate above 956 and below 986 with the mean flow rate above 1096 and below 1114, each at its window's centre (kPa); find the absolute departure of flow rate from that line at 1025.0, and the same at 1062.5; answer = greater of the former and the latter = 2.0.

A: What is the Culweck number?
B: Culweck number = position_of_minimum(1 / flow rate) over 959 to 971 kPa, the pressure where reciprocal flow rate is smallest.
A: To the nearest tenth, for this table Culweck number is 967.5 kPa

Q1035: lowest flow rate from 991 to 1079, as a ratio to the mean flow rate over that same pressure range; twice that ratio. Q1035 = 1.82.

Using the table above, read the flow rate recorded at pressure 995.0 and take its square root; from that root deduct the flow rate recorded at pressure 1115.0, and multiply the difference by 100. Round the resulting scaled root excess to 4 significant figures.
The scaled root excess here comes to -1970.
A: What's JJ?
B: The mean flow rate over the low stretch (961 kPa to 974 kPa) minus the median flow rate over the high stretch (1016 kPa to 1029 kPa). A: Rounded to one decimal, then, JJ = -1.7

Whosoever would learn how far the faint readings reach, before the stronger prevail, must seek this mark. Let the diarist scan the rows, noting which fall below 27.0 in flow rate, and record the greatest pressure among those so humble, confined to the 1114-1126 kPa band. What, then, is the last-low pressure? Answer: 1125.0 kPa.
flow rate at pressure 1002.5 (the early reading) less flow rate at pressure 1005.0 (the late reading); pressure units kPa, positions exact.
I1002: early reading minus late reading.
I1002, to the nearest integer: 0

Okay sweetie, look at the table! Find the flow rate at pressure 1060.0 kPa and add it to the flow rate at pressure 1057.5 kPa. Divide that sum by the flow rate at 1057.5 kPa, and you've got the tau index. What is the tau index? 1.99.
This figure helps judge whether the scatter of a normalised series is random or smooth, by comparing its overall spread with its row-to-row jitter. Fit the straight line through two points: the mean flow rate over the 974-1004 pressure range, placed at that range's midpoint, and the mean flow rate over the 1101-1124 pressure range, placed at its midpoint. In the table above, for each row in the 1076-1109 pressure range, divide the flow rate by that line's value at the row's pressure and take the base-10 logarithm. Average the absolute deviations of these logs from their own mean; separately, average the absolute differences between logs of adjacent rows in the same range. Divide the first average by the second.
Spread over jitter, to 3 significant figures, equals 1.76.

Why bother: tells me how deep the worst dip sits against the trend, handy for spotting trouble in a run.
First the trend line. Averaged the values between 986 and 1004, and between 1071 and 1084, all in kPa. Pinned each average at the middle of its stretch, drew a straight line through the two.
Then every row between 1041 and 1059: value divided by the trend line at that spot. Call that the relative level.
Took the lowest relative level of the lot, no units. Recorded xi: 0.97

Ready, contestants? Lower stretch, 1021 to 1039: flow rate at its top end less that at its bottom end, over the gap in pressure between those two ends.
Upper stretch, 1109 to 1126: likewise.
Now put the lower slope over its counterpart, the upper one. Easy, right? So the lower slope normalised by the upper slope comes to 0.0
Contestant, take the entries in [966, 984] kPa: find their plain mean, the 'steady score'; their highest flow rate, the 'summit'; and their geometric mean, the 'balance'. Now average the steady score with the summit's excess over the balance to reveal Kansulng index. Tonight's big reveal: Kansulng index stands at 13.5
